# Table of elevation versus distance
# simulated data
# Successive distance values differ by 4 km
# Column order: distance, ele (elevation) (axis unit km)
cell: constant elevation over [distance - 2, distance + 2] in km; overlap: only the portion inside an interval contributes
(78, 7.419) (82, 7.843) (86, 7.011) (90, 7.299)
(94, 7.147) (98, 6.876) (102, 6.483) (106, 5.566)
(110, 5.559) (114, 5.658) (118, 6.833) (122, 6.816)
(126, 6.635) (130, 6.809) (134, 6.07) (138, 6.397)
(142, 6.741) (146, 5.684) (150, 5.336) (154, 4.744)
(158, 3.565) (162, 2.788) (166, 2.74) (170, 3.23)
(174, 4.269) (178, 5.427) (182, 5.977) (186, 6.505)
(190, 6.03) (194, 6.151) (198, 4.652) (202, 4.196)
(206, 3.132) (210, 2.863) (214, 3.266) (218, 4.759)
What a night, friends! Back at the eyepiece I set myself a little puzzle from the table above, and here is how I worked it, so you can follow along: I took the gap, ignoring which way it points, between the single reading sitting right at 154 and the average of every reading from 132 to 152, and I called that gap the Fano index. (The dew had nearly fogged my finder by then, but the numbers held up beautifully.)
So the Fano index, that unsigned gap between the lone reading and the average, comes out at 1.3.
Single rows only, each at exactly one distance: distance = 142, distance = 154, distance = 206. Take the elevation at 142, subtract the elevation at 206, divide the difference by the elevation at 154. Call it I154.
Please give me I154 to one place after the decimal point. 0.8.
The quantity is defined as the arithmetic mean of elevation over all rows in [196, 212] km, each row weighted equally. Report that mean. 3.7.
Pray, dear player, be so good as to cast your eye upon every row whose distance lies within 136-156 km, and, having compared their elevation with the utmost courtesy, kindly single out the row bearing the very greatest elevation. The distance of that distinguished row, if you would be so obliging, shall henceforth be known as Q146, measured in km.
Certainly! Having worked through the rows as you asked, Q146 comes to 142 km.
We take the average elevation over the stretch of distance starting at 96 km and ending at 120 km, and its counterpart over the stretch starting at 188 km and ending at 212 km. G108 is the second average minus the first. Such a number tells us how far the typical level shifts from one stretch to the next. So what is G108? -1.66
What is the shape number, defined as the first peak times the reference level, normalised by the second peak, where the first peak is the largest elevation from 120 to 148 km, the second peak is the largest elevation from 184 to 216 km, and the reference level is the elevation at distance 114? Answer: 5.9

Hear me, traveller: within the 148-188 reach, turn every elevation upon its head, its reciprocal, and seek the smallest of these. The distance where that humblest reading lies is 186 km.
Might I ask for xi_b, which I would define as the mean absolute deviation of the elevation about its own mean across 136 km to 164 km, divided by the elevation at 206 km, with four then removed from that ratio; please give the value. -3.63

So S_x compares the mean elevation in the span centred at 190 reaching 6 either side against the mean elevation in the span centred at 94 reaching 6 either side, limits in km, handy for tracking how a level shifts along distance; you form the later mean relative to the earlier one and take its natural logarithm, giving -0.13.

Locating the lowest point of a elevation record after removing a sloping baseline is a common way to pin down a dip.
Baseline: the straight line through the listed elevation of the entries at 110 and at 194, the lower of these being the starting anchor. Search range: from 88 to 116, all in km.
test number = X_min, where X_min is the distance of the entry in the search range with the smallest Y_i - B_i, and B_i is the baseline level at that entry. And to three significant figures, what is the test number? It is 110 km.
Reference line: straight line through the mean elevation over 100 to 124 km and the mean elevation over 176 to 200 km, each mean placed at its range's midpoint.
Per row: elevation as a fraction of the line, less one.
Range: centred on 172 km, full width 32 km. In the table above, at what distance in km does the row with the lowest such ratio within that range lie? 166 km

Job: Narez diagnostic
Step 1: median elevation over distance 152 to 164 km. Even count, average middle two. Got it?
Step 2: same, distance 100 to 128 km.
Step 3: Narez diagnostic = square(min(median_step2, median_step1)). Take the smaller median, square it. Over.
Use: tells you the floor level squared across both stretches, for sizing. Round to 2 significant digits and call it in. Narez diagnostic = 13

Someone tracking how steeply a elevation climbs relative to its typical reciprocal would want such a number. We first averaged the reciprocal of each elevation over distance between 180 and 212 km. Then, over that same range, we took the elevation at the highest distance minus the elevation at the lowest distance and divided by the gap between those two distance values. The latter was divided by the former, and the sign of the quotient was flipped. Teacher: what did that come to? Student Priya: 0.502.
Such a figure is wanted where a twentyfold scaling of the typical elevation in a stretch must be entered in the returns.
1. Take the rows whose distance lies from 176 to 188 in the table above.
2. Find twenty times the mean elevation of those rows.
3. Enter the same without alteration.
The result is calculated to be 119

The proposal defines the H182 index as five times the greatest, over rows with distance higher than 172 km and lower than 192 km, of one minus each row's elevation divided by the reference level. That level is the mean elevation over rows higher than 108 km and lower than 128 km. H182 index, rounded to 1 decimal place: 1.6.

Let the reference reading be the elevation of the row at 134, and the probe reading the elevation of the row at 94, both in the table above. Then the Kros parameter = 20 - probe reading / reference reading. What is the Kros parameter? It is 18.8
